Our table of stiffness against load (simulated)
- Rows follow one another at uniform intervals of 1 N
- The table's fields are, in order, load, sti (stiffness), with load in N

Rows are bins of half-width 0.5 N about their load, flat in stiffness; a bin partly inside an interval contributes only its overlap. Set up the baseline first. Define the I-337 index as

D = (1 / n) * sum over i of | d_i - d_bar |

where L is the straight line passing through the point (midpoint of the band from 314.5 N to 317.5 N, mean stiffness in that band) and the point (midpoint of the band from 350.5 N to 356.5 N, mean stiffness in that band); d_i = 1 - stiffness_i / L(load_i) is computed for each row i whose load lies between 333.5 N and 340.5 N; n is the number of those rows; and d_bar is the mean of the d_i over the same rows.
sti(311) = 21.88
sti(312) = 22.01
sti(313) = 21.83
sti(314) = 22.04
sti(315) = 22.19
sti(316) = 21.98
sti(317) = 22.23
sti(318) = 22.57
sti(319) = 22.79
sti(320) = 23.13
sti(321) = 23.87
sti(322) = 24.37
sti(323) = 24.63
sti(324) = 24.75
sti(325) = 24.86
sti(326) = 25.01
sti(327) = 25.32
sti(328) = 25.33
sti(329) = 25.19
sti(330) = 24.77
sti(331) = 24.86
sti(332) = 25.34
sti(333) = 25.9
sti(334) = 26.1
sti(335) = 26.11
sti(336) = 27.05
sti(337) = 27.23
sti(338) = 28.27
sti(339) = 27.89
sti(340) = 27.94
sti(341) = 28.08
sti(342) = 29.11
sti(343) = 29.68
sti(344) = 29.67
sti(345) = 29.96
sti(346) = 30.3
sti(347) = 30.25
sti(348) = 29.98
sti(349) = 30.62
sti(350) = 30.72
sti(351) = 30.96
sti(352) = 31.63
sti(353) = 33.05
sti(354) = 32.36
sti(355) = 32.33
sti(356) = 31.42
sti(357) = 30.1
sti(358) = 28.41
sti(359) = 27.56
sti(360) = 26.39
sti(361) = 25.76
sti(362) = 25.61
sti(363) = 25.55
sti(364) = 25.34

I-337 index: 0.0106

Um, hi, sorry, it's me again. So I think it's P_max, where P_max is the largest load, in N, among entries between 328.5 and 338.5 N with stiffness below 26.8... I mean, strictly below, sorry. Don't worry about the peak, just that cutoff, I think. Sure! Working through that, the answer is 335 N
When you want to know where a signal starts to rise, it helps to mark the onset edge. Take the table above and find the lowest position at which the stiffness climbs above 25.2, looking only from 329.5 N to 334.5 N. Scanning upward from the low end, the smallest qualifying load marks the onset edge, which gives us 332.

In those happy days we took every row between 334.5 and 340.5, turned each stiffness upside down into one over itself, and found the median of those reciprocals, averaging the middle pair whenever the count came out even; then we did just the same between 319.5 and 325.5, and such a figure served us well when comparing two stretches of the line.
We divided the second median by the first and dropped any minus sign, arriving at 1.12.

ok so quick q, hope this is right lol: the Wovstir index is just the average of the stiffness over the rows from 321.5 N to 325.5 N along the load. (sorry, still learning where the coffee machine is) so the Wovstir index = 24.7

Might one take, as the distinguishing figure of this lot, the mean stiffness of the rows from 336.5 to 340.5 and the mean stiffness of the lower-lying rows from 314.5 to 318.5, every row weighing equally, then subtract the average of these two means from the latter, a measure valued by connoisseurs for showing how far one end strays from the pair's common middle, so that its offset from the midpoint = -2.8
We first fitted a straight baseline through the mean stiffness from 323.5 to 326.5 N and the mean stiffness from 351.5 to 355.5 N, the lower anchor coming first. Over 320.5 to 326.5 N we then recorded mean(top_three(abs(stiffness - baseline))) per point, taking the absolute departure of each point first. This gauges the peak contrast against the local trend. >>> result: 0.23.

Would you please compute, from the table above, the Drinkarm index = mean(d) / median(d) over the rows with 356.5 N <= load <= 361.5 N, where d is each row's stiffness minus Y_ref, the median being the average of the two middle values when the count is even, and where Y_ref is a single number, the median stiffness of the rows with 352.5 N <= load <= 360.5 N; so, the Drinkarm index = 0.97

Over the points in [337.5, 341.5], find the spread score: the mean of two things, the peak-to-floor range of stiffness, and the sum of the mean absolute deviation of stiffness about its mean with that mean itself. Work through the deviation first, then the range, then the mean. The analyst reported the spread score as 14.3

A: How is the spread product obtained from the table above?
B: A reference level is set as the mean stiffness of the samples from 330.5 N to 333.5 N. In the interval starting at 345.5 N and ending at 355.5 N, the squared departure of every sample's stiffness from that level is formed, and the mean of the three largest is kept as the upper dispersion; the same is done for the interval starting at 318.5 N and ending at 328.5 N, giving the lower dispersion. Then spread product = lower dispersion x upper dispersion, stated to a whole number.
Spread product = 241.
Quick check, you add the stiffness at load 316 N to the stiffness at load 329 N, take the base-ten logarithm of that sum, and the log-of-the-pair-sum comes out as 1.67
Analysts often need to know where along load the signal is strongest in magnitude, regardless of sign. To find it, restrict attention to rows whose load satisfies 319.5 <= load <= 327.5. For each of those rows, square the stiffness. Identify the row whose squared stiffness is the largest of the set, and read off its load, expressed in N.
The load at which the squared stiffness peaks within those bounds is 327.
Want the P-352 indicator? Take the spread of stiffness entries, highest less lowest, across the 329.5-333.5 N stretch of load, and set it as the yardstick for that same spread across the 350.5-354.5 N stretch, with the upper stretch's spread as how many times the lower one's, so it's 1.8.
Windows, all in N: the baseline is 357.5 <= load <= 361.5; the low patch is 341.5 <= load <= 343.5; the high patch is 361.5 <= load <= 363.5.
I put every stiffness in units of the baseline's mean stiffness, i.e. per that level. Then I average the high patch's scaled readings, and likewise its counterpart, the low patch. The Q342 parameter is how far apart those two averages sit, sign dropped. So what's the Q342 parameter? 0.14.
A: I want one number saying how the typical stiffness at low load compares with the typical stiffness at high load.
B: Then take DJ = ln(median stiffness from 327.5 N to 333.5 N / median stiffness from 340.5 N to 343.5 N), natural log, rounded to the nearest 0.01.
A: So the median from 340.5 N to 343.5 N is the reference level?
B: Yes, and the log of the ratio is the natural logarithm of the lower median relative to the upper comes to -0.14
